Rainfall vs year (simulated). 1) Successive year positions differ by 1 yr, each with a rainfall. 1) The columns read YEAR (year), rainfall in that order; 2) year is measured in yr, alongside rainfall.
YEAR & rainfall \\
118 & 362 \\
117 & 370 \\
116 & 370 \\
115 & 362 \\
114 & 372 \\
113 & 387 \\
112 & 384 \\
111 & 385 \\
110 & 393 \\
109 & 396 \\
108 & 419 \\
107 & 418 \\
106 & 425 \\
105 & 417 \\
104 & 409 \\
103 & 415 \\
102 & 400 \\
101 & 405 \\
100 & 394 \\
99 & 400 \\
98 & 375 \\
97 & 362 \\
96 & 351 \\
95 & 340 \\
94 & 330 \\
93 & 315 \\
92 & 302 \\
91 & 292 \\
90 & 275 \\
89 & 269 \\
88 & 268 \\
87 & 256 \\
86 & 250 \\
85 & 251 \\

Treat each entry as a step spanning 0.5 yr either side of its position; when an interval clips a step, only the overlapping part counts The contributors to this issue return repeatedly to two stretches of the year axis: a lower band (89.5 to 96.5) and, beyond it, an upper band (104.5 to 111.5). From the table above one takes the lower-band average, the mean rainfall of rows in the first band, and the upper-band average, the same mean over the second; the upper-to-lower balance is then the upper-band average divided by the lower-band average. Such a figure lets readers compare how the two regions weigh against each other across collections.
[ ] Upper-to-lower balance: 1.29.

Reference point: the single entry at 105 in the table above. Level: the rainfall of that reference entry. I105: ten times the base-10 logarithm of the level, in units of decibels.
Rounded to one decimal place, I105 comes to 26.2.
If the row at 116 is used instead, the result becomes 25.7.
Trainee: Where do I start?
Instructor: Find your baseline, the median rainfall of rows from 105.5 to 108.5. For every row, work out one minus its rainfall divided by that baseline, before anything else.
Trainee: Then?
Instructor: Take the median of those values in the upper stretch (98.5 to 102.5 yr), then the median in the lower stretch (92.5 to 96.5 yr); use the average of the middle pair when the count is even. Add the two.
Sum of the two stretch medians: 0.25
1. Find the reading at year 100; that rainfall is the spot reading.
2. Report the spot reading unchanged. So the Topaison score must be 394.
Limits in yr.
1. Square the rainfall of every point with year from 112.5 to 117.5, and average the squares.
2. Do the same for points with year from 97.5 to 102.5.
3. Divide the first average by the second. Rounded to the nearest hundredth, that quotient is 0.89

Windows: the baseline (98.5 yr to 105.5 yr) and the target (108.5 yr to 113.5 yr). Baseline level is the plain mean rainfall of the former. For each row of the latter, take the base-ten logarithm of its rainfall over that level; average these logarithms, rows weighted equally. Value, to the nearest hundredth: -0.02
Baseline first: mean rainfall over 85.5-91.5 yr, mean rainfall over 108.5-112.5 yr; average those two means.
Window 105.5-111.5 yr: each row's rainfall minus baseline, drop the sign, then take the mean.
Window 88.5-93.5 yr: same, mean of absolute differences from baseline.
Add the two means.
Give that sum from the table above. 115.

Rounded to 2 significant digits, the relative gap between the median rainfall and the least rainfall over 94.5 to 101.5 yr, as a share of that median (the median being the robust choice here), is 0.093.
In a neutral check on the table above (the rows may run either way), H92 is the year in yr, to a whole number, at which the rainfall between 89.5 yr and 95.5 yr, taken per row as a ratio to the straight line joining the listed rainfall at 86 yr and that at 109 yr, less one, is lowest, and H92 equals 90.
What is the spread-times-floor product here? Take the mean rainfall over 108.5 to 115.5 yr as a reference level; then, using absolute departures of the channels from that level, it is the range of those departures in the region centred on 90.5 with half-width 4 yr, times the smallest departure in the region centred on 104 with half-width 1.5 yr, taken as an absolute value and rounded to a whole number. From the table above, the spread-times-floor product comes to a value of 1945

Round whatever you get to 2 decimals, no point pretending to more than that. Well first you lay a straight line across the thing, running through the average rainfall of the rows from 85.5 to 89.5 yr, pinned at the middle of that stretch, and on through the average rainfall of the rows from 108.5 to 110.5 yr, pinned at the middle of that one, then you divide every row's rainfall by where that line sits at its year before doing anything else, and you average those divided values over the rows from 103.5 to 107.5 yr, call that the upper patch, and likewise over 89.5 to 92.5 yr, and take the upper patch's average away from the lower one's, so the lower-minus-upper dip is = -0.10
